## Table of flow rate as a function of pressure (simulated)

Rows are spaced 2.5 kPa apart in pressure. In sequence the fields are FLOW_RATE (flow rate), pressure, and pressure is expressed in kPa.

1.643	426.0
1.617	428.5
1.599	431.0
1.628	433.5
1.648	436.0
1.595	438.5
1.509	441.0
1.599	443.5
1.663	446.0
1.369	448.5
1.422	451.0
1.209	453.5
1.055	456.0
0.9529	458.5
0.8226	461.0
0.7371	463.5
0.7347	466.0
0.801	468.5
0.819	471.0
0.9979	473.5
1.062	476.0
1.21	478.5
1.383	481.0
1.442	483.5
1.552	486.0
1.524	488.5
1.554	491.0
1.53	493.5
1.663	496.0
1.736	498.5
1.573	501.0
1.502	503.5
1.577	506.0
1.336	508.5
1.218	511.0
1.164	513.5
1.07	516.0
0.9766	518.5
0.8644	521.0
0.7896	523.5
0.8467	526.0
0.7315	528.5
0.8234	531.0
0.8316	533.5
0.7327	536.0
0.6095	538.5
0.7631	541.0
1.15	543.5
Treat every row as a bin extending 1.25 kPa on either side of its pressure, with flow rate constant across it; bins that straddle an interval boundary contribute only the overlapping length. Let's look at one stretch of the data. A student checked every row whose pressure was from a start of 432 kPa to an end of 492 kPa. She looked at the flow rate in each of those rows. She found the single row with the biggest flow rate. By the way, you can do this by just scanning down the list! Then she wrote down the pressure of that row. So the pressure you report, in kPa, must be 446.0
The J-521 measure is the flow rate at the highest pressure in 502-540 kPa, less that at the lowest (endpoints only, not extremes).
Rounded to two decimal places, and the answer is -0.89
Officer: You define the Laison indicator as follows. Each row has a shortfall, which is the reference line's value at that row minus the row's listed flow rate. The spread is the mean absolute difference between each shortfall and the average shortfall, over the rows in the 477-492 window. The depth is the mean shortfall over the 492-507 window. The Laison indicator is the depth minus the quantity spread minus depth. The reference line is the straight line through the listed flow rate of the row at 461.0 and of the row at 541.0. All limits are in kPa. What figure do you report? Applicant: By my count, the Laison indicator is -1.7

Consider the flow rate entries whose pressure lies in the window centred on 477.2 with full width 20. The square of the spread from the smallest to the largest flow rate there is 0.56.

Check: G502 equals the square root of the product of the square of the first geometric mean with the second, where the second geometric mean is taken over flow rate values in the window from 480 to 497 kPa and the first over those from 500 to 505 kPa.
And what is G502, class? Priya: 1.89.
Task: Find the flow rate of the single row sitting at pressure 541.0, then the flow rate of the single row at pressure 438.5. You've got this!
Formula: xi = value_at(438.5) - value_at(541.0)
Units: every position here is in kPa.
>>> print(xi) 0.83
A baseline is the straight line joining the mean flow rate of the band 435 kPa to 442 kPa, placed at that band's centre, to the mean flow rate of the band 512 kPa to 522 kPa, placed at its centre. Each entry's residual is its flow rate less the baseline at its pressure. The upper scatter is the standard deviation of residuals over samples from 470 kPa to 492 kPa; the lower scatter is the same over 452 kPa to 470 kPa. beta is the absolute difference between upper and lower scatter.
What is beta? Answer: 0.17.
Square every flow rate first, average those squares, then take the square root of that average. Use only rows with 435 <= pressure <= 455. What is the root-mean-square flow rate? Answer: 1.51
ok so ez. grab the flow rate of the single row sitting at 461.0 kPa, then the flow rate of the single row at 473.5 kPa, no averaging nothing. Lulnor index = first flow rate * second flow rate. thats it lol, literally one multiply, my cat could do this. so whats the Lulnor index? 0.8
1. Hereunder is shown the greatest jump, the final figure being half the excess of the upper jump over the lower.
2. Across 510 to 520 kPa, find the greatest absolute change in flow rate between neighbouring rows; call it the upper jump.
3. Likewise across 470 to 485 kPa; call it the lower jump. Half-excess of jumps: -0.042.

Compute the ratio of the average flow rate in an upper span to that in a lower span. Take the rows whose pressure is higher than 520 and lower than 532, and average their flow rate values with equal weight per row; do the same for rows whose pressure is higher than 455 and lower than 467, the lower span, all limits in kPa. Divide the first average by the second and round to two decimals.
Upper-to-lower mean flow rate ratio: 0.94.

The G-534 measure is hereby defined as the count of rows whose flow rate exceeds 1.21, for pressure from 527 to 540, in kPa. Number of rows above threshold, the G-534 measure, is 0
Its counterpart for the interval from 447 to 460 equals 2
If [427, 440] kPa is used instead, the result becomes 5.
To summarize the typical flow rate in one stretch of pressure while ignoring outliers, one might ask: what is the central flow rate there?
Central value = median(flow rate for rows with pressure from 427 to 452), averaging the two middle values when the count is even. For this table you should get 1.60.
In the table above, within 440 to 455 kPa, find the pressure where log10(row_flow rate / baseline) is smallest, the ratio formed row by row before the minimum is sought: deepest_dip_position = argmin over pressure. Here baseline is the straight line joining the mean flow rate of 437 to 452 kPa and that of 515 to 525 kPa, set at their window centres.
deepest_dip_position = 453.5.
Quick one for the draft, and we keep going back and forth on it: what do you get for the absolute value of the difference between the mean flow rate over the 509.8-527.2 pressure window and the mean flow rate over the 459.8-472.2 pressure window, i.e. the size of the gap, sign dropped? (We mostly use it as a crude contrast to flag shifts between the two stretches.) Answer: 0.21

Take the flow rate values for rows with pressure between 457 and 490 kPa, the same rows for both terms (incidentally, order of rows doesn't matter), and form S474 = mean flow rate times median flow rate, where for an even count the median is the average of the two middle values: 1.1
